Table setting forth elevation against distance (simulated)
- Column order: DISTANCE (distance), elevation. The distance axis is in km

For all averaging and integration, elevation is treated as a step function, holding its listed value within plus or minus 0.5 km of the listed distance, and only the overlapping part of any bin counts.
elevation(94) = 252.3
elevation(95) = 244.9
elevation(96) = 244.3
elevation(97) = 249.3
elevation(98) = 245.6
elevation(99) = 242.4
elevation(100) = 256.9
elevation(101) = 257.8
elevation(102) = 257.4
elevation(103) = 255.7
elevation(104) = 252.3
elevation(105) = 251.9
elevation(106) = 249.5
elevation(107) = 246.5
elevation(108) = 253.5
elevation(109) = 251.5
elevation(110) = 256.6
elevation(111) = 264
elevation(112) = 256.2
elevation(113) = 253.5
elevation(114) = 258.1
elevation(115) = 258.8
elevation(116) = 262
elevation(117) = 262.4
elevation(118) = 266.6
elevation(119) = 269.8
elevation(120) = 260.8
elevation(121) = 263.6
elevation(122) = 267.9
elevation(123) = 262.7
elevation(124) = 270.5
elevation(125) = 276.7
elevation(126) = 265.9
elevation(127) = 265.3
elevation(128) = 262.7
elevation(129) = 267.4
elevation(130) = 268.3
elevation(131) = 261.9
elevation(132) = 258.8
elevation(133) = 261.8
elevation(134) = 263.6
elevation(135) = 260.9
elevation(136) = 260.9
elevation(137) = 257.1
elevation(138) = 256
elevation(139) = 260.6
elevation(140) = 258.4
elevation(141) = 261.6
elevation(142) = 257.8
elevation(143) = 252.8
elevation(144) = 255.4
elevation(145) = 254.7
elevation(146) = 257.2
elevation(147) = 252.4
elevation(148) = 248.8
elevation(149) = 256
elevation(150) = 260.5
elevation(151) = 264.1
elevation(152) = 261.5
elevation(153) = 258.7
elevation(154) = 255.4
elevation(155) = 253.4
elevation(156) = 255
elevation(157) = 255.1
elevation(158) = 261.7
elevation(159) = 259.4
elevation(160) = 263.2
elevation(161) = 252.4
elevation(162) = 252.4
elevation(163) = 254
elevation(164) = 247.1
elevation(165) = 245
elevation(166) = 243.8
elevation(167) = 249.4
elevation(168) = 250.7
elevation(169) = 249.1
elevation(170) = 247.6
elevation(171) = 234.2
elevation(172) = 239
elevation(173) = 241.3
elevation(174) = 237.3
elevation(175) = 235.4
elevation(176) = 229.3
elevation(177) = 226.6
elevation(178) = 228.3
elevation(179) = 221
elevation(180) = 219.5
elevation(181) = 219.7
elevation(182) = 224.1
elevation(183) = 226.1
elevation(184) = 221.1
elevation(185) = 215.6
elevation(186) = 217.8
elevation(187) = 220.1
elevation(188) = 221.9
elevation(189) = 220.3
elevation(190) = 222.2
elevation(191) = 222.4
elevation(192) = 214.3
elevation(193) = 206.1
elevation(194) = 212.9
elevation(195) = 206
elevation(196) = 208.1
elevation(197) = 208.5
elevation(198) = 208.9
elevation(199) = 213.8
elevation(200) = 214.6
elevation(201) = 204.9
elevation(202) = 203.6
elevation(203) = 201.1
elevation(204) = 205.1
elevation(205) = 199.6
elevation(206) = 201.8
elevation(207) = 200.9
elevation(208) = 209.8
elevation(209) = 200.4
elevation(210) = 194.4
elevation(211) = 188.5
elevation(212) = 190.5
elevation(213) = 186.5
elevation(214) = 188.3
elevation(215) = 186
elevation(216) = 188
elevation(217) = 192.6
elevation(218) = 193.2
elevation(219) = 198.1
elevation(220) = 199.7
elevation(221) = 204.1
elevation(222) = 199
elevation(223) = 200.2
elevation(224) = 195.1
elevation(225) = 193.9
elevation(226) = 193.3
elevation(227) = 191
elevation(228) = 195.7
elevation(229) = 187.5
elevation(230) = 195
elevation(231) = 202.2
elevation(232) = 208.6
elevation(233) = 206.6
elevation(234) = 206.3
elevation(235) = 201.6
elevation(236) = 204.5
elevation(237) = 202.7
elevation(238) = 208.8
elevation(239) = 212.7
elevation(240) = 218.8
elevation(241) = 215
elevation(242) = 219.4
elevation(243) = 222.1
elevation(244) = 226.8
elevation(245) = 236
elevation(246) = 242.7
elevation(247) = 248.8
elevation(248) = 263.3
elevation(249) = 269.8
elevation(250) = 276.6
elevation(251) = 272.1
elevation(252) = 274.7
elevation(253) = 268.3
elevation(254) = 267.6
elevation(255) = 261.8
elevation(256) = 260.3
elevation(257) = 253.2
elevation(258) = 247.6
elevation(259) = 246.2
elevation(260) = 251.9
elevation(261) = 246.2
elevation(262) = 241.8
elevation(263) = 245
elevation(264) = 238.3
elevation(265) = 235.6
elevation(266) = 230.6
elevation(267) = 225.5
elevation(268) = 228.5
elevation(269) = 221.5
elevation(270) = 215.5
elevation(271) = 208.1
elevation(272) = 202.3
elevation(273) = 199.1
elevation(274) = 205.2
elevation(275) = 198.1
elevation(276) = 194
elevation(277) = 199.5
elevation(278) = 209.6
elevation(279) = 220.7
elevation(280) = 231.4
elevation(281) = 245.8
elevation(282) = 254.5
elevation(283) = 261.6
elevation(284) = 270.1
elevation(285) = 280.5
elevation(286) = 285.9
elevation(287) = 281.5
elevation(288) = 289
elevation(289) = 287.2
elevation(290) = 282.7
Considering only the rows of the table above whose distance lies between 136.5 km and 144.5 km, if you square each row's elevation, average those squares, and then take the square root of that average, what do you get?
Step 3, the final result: 257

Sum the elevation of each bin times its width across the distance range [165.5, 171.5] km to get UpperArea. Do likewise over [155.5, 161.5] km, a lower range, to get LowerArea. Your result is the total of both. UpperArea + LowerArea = 3022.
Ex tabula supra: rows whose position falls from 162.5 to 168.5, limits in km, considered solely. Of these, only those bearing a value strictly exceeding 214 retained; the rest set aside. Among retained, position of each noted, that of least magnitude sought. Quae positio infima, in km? 163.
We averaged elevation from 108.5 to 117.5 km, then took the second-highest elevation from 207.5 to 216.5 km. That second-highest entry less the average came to -58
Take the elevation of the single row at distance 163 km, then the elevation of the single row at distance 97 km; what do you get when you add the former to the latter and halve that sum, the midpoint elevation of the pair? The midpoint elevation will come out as 252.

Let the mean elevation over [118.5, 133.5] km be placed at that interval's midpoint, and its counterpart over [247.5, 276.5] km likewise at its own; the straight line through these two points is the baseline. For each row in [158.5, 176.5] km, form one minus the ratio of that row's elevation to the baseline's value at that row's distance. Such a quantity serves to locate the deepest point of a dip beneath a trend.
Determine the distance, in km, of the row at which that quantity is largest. 176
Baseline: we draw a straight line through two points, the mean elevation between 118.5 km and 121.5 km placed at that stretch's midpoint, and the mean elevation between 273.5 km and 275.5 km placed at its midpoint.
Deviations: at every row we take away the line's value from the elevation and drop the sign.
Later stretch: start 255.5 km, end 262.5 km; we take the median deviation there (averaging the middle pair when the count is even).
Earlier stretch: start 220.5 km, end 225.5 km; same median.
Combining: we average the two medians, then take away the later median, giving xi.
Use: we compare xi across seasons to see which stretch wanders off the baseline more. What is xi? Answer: -8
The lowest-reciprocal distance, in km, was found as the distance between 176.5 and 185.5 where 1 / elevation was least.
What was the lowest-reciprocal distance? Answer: 178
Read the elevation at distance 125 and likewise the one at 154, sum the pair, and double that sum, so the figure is 1064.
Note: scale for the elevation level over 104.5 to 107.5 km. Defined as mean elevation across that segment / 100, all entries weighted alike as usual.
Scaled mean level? 2.5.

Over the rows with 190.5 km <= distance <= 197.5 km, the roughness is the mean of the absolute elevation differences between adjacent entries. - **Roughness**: 5.4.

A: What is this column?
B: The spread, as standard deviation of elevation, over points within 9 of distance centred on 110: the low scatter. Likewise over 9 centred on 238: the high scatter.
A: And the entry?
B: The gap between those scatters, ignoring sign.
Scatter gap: 1.6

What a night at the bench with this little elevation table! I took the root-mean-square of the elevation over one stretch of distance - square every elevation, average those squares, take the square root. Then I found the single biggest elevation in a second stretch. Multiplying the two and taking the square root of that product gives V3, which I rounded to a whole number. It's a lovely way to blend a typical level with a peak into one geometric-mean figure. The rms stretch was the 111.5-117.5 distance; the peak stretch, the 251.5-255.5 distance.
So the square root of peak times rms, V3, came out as 266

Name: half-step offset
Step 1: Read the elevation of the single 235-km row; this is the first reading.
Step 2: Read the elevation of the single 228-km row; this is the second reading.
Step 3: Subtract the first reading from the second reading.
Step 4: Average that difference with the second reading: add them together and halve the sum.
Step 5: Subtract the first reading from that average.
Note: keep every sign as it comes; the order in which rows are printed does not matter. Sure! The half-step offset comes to -107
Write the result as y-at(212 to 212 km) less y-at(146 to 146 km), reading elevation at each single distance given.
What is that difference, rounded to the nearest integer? -67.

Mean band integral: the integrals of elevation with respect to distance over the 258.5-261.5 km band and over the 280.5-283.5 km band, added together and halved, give 753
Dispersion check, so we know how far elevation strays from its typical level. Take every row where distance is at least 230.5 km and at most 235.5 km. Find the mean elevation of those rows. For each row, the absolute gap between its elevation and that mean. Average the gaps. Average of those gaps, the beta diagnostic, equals 2.5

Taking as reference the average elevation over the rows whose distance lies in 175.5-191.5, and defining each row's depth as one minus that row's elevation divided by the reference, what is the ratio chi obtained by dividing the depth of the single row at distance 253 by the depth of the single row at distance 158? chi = 1.17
